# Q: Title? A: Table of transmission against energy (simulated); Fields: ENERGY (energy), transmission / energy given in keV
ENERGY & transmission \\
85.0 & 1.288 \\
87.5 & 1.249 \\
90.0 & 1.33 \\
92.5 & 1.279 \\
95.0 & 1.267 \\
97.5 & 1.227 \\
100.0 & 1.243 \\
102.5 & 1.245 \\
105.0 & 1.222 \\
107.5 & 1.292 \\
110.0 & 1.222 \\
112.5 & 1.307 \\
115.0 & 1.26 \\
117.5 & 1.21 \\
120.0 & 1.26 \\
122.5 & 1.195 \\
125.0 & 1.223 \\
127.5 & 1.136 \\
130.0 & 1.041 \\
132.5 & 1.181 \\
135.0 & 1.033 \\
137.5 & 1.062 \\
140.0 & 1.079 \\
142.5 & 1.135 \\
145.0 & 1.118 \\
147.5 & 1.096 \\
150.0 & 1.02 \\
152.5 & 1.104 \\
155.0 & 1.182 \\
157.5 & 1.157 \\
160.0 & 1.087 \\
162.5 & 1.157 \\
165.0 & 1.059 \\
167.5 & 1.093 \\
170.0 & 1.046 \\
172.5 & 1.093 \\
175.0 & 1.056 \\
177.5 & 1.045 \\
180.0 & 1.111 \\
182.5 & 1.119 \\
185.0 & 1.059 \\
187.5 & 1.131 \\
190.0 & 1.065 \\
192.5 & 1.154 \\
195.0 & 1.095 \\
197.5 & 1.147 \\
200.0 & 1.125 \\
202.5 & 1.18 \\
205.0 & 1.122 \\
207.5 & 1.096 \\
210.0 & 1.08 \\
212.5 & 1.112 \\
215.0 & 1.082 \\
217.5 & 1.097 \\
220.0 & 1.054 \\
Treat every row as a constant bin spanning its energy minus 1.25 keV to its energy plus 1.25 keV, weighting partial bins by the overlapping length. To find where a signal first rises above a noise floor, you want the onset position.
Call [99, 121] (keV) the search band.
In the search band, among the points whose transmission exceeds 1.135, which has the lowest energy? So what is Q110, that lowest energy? 100.0 keV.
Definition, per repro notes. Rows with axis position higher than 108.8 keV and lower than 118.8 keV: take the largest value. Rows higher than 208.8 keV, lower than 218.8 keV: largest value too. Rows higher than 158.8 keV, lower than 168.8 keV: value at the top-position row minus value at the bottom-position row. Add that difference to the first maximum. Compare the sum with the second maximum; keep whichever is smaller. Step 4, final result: 1.11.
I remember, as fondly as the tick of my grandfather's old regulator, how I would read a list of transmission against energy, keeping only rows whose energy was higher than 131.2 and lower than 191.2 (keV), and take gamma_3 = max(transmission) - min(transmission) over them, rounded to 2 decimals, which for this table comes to 0.16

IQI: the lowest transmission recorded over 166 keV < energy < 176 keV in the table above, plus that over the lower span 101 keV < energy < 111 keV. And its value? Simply 2.27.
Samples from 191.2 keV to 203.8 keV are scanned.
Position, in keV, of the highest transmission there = 202.5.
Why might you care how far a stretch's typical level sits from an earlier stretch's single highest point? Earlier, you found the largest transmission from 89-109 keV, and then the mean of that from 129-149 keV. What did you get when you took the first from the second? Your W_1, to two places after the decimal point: -0.24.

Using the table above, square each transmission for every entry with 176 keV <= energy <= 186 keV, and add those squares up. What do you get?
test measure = 4.70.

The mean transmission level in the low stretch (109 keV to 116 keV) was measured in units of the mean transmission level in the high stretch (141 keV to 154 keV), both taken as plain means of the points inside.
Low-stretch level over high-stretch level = 1.15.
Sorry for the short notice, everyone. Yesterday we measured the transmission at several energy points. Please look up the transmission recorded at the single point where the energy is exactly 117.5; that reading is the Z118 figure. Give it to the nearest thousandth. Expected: 1.210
